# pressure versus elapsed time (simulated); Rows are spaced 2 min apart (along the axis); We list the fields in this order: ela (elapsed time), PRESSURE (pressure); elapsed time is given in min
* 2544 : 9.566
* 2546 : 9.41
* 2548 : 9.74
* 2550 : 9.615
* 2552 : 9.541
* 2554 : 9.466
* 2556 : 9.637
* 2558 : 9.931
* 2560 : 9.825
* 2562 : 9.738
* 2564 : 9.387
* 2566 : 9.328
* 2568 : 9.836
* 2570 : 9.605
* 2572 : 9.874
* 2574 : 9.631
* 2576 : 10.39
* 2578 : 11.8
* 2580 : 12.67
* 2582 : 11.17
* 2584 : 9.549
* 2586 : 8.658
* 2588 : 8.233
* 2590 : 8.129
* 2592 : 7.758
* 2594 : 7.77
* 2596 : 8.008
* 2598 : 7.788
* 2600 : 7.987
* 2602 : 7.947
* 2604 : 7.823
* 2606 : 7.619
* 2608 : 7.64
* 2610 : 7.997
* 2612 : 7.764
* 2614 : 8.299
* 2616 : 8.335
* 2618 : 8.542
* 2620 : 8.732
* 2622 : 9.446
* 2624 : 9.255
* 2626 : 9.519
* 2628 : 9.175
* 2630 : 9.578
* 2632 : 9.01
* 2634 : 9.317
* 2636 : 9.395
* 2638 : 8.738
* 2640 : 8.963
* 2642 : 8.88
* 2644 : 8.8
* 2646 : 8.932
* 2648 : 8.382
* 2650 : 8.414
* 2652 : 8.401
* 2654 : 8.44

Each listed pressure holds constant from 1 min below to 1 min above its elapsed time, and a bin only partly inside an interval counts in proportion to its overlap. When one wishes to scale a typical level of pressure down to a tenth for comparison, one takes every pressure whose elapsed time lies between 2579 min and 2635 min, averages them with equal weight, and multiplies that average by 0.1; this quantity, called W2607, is 0.87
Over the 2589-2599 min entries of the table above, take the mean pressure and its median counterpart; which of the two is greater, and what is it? 7.9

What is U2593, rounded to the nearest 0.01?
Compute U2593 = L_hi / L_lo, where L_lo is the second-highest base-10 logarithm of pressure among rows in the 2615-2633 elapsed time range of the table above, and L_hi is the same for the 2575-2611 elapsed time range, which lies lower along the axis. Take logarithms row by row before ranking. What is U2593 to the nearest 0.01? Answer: 1.10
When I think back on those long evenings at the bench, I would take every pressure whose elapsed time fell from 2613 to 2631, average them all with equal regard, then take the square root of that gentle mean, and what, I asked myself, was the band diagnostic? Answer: 3.00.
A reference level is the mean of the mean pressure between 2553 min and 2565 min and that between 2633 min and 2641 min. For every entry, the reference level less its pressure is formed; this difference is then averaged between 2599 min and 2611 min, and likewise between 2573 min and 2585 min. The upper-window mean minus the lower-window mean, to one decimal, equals 3.0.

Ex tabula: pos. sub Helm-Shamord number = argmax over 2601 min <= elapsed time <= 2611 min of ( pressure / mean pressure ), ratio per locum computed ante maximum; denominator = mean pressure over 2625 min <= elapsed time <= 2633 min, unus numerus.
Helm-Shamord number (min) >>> 2610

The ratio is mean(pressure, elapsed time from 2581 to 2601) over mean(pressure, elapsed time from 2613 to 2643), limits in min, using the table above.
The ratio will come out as 0.94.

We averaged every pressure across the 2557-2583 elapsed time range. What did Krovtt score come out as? 10.2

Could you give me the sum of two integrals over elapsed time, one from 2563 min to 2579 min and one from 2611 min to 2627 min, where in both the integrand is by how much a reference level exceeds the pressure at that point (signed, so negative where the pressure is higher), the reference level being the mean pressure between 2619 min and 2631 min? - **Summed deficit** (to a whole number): -2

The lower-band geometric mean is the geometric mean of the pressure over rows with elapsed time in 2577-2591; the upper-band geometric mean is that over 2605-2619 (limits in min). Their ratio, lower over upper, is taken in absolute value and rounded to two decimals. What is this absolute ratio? 1.23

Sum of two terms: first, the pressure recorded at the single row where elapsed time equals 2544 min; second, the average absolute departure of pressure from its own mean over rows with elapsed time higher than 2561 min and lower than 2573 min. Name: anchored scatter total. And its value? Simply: 9.8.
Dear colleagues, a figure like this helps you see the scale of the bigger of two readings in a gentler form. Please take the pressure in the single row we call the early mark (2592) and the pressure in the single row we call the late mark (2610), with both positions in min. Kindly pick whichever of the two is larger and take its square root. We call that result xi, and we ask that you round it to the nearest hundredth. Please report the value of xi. 2.83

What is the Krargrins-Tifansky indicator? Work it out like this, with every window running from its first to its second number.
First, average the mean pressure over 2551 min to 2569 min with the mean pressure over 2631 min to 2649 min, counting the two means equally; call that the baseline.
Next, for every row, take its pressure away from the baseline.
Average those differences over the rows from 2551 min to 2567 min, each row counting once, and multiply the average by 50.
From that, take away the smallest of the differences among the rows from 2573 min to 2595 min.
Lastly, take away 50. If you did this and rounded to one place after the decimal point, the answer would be -62.8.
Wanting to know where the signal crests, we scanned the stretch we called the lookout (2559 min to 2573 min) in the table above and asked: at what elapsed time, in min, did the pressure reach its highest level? 2572 min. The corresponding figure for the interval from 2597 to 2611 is 2610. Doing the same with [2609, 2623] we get 2622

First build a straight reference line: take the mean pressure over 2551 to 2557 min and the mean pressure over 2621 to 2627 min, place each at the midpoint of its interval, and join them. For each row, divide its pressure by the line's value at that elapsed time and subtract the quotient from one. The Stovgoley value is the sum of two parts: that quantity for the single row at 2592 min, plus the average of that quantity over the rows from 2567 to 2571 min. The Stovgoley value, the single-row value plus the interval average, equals 0.16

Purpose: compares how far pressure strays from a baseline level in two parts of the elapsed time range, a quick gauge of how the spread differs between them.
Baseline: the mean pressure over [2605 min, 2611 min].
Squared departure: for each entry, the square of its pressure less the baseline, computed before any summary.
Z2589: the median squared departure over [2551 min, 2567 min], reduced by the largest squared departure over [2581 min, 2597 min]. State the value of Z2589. -8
